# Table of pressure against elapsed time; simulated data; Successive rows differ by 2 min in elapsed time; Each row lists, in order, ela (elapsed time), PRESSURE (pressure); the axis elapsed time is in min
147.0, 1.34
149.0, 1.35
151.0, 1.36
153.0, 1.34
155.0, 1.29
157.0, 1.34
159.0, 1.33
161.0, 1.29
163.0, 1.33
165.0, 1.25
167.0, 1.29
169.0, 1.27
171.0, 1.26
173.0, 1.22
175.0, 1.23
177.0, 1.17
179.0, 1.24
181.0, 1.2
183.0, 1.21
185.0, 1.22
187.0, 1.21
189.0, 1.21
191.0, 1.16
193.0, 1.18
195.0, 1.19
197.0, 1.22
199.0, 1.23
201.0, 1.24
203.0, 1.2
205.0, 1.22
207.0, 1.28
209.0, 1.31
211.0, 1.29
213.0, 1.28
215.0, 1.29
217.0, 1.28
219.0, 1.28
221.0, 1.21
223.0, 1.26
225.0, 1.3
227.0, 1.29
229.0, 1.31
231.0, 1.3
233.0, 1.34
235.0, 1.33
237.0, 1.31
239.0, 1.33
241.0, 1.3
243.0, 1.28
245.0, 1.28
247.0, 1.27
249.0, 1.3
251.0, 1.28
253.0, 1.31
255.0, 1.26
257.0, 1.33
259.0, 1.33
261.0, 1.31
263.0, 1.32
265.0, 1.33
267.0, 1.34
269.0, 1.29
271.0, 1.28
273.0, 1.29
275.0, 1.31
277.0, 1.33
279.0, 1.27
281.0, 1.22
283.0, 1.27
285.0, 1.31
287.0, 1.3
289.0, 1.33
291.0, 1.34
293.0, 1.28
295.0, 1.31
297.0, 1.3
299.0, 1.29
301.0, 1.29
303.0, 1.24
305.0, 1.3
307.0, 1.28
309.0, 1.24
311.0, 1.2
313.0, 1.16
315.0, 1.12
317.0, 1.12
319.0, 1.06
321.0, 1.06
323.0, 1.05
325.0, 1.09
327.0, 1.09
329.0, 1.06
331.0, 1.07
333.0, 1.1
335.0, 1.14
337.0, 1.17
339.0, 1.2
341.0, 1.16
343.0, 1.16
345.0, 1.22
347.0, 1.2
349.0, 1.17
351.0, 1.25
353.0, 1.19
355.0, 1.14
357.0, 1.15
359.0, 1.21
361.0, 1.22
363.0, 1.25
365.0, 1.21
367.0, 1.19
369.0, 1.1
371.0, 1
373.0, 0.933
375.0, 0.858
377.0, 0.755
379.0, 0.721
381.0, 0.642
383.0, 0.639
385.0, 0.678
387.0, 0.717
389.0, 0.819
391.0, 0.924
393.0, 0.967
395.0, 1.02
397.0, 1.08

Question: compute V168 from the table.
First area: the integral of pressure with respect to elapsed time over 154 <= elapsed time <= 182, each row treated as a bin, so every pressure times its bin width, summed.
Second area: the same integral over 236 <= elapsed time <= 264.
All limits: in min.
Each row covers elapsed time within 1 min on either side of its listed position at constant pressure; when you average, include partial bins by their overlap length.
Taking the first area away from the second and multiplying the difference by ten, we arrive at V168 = 10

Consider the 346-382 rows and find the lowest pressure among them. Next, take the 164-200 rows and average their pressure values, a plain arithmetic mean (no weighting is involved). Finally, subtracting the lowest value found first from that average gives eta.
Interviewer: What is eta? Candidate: 0.58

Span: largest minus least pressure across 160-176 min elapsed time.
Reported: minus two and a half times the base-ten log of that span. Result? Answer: 2.40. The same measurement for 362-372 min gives 1.51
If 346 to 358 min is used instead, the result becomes 2.40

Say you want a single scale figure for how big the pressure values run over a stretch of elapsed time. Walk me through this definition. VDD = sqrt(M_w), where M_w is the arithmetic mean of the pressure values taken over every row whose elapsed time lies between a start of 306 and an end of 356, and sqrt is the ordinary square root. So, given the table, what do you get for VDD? 1.07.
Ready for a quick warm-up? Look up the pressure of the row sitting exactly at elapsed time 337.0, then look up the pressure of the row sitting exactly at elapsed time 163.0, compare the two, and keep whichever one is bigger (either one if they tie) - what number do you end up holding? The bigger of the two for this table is 1.33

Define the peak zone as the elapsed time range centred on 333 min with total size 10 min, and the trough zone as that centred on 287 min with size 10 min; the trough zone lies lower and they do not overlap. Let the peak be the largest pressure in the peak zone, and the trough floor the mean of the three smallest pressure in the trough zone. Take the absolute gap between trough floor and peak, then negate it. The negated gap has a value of -0.12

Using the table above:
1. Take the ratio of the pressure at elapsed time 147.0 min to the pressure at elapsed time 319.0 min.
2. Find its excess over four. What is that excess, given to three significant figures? -2.74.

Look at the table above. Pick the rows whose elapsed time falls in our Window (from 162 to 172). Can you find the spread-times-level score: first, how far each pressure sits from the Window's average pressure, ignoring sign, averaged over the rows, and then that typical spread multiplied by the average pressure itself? 0.0307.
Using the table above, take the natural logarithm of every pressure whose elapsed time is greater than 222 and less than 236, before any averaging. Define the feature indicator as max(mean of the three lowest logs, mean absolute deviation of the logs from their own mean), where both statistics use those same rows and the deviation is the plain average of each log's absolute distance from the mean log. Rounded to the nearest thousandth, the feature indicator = 0.249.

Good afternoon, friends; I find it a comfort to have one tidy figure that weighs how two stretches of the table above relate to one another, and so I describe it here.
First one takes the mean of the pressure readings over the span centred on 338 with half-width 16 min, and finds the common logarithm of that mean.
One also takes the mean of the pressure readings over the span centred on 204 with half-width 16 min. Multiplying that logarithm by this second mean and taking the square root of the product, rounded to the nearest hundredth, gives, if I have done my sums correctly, 0.27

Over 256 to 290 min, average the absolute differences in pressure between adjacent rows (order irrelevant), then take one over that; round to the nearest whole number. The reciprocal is 40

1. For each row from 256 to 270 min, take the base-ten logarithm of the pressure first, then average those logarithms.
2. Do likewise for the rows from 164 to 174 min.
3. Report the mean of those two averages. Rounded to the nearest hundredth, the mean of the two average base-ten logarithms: 0.11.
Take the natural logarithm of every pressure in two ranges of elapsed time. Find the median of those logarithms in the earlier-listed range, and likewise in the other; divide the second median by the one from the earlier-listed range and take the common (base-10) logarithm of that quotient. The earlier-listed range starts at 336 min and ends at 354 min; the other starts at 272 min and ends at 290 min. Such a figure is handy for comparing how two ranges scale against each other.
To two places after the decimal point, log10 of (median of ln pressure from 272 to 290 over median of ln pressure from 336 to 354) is 0.18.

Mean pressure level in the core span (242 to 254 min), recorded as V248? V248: 1.29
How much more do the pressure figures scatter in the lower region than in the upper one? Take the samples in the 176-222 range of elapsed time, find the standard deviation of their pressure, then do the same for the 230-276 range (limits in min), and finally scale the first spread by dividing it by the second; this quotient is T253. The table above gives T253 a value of 1.81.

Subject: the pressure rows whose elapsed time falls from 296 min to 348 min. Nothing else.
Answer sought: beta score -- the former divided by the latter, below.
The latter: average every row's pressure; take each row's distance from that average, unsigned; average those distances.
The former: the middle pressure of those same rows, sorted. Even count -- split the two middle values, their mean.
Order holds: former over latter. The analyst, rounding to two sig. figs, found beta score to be 17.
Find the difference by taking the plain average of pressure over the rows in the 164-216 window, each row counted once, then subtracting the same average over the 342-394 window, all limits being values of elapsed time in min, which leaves 0.22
